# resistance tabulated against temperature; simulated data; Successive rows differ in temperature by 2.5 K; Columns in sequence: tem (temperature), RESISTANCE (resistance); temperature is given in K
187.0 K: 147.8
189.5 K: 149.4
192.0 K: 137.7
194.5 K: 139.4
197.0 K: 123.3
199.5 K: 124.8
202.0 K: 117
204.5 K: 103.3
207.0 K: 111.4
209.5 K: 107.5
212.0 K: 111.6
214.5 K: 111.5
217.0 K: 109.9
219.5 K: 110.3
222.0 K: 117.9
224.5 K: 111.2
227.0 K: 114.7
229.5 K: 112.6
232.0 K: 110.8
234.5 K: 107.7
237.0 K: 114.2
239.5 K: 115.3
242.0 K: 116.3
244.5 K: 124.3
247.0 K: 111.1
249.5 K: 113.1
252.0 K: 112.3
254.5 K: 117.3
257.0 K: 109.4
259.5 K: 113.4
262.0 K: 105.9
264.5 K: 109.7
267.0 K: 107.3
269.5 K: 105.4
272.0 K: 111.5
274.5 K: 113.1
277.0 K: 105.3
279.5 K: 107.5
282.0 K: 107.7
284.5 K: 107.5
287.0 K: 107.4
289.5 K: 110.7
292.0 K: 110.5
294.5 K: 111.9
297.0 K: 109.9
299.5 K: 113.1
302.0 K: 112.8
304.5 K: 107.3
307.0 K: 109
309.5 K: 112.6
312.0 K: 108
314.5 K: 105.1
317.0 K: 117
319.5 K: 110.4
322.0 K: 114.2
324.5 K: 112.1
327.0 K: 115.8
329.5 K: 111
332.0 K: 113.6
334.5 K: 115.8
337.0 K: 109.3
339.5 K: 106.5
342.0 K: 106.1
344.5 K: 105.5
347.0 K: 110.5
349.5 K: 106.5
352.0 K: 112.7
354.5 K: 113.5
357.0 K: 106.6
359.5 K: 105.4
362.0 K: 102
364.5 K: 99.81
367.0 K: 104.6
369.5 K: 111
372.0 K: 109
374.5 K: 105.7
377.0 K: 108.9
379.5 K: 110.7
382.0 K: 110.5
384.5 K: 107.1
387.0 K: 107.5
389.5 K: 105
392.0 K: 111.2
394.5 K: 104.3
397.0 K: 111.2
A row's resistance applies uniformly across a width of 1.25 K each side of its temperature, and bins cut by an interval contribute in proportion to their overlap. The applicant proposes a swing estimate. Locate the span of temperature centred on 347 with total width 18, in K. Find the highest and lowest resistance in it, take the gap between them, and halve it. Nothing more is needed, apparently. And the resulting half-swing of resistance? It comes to 4.0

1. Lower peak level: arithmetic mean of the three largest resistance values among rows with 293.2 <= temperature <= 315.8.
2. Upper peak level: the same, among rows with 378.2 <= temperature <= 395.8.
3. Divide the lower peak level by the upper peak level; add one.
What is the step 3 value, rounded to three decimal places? 2.018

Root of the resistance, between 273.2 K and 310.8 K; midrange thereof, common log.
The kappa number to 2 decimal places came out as 1.02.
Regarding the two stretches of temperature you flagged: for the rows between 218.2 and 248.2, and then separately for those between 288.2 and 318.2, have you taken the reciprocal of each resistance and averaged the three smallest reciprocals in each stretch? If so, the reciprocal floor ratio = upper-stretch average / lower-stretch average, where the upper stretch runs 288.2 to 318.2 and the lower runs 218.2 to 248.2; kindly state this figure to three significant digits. 1.04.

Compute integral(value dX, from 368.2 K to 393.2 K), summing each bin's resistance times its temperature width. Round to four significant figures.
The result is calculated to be 2716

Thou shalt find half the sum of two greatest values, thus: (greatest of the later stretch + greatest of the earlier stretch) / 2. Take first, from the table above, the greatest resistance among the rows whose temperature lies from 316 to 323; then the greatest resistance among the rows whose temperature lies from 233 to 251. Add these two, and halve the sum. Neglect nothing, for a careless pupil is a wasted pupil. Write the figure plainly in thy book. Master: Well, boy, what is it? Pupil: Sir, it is 121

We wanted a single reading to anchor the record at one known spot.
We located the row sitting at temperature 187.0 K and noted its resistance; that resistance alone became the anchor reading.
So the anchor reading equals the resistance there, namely 147.8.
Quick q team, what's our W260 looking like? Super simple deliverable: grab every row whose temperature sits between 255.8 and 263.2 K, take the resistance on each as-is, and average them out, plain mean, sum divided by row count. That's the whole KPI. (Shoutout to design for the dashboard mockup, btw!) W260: 110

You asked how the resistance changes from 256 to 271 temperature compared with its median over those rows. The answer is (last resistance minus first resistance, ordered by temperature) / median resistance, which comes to -0.037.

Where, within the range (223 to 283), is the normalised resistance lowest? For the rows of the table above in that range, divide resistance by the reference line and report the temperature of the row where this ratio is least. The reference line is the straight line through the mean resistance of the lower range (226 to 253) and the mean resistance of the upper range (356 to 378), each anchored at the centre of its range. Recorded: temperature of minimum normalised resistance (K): 269.5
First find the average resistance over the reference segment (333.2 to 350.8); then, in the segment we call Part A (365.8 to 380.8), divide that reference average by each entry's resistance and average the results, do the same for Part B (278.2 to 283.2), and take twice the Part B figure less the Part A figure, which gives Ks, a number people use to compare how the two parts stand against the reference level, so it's 1.02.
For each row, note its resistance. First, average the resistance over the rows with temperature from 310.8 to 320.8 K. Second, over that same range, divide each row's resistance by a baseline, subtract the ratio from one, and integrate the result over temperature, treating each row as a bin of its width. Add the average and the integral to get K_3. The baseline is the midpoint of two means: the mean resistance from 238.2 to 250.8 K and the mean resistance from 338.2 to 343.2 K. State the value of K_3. 110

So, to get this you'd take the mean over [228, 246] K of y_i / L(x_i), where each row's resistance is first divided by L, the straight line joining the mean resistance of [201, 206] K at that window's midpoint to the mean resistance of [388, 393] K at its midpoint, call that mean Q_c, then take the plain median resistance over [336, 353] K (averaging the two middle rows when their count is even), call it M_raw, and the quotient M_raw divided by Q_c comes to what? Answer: 102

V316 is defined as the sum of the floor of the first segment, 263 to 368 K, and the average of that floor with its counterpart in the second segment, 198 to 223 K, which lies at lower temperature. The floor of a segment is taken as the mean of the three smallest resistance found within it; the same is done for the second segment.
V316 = 207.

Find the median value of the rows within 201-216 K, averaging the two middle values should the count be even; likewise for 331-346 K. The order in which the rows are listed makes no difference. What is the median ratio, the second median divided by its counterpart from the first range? 0.97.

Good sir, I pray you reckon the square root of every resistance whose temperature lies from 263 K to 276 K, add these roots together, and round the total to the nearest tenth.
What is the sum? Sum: 52.3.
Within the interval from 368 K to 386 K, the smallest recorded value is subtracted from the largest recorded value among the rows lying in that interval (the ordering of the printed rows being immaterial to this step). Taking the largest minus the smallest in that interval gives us 5.3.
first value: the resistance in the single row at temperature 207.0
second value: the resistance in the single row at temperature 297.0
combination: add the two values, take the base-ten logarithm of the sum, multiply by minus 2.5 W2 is -5.86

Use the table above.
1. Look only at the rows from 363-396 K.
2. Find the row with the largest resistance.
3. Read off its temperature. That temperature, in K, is 392.0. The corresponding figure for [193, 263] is 194.5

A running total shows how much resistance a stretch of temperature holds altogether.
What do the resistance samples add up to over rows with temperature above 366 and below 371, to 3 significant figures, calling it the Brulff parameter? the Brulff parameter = 216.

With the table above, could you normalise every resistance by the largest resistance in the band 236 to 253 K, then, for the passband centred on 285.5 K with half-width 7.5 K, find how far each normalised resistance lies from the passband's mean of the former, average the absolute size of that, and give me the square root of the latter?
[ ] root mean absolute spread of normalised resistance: 0.105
